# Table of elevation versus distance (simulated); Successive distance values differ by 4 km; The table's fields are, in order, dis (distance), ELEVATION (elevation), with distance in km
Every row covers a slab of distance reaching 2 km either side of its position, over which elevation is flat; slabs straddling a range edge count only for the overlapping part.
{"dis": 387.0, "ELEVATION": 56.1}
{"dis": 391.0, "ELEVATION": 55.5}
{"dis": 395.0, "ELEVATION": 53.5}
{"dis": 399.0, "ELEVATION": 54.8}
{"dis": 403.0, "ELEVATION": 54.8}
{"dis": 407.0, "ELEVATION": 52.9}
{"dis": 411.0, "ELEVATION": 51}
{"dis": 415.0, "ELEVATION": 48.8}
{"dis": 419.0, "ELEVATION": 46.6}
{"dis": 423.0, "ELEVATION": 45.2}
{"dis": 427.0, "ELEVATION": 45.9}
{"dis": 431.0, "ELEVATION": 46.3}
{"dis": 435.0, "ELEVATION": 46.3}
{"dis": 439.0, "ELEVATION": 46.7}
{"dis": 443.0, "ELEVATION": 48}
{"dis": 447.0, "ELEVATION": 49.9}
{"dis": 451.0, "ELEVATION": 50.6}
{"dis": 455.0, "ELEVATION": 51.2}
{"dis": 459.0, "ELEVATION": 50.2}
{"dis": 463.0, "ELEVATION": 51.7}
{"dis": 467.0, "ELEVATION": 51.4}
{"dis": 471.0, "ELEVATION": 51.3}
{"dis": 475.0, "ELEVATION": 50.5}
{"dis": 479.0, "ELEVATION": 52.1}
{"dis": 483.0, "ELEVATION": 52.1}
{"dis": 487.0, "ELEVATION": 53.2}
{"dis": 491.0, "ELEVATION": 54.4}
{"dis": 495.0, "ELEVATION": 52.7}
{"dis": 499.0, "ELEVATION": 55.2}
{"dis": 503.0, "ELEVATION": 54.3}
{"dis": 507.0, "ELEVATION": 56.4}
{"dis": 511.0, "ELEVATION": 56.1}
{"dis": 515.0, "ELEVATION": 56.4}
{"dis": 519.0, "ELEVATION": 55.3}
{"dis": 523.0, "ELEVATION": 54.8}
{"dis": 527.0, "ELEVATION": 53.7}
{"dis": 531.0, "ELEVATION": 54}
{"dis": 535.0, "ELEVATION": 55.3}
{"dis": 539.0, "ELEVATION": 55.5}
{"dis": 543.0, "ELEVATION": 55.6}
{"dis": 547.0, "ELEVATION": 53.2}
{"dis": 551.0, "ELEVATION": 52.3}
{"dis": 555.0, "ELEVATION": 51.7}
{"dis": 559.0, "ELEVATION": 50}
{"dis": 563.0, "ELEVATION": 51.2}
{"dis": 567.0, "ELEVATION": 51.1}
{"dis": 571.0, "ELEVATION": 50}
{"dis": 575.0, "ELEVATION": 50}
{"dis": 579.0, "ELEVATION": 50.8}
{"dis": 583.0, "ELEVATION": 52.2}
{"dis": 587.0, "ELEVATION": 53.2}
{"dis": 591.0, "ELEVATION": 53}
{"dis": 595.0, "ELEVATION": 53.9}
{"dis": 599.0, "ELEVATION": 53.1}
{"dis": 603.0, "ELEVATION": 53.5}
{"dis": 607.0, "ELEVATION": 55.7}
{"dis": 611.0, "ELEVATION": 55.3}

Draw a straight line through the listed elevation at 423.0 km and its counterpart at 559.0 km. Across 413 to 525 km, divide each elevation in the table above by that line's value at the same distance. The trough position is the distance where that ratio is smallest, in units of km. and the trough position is 423.0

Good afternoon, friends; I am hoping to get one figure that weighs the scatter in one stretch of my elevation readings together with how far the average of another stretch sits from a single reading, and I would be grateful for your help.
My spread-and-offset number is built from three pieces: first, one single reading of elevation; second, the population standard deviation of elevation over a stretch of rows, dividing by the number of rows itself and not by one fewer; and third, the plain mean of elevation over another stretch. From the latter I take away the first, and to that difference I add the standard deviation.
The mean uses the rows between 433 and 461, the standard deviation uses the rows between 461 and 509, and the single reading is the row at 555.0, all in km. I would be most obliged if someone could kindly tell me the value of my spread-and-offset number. -1.0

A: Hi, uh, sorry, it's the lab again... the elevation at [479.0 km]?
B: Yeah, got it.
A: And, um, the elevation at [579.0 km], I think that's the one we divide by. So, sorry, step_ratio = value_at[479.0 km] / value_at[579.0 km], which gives 1.03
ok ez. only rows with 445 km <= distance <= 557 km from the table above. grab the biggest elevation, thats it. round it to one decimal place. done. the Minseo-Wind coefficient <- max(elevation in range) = 56.4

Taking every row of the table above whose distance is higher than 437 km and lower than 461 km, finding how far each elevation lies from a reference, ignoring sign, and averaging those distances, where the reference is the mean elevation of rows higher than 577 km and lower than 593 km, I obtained 2.9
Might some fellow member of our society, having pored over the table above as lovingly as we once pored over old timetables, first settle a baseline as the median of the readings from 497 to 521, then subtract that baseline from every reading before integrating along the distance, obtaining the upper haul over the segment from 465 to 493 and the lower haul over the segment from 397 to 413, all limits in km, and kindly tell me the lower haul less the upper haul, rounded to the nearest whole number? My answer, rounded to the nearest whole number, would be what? 62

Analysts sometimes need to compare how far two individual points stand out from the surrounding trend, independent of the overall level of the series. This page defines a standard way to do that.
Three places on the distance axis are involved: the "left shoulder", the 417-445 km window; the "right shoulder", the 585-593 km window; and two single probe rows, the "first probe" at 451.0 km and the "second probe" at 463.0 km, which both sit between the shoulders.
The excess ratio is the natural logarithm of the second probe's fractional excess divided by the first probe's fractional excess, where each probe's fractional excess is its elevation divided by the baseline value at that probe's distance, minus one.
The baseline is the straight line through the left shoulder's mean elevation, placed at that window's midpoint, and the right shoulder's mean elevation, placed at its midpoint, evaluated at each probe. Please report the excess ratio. 0.15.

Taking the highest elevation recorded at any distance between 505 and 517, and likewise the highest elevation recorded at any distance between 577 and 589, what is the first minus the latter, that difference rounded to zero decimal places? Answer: 3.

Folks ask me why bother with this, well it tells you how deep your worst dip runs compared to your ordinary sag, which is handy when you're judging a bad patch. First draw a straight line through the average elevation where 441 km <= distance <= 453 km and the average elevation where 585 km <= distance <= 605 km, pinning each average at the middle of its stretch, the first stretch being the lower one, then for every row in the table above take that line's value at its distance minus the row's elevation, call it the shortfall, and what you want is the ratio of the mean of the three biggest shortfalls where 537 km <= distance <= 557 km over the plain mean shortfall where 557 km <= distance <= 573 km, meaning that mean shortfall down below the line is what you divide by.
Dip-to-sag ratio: -0.10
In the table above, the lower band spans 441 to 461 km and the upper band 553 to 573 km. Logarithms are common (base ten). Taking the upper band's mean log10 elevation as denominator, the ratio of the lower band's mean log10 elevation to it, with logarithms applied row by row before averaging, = 1.00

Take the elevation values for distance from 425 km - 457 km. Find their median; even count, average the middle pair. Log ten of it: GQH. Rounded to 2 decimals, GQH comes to 1.68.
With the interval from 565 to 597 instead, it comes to 1.71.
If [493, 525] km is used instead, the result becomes 1.74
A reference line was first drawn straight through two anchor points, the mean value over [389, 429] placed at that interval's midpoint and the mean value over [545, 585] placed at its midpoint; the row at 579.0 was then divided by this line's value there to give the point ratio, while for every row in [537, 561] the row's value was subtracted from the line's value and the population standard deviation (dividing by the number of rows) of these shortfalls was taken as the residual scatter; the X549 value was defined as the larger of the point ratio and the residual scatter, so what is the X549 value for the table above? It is 2.0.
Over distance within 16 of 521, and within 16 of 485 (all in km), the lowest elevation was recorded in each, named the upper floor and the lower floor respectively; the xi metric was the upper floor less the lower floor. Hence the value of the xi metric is 3.2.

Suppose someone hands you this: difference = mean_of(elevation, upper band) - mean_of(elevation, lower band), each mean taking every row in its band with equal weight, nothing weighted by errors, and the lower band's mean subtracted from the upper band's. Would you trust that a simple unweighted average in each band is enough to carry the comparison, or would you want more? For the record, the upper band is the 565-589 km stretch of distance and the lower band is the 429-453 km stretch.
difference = 3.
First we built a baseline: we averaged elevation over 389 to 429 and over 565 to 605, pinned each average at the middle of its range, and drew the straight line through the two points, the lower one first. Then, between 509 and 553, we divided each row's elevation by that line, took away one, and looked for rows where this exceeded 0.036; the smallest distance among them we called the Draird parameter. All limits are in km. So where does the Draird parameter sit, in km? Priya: 511.0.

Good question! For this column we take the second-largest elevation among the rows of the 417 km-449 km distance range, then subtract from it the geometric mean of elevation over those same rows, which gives 1.16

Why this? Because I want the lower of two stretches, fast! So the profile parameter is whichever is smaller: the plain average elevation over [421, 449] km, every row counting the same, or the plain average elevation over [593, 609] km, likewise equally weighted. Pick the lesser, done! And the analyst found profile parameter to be 46.9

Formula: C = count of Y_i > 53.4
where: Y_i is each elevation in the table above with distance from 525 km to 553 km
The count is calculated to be 5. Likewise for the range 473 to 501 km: 2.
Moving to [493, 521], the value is 6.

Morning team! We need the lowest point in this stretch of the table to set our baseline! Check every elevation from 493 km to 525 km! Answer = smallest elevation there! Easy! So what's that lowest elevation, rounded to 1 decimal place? 52.7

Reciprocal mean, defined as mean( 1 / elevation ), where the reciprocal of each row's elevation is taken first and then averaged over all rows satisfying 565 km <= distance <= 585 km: 0.0197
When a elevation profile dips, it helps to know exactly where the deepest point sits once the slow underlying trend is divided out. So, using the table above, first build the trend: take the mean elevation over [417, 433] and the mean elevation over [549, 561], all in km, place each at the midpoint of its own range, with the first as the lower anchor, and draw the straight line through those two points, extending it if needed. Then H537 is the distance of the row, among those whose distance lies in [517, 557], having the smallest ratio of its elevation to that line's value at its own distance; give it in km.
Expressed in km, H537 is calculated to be 555.0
